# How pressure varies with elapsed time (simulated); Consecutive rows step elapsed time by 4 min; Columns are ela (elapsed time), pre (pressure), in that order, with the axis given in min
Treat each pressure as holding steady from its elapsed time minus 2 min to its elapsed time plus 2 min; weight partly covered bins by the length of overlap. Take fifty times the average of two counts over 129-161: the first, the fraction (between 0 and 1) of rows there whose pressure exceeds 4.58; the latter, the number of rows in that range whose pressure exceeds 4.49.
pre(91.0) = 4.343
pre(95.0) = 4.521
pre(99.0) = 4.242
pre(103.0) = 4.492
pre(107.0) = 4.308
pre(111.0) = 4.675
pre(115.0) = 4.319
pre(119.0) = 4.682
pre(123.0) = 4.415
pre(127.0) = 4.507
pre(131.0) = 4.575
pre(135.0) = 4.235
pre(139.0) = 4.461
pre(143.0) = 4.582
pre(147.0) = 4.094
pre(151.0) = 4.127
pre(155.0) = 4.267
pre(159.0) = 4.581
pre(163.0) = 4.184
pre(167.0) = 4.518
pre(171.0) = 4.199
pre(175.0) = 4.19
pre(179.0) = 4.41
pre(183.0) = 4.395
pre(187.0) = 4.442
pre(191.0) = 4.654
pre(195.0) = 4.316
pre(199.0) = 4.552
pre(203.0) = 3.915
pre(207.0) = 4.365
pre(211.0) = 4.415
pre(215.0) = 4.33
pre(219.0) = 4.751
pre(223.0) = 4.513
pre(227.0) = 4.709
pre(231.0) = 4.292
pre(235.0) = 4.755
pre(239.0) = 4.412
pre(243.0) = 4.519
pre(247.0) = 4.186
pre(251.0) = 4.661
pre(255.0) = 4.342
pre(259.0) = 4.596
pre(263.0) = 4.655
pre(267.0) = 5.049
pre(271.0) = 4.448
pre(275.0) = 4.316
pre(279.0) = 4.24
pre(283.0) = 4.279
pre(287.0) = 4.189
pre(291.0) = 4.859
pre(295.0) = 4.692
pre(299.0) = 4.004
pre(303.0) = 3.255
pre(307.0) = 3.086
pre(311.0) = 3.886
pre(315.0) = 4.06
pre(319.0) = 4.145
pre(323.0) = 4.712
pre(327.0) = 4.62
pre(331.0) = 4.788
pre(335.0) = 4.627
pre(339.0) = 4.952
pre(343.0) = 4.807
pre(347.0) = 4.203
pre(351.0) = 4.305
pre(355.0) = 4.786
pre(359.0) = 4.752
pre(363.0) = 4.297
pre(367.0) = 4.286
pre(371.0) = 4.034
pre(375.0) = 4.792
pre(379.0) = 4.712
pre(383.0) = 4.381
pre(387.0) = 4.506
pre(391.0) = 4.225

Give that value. 81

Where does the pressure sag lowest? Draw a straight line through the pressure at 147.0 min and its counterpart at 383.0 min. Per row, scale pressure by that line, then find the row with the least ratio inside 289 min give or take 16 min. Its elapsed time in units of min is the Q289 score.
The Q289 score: 303.0 min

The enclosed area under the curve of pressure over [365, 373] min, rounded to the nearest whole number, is 33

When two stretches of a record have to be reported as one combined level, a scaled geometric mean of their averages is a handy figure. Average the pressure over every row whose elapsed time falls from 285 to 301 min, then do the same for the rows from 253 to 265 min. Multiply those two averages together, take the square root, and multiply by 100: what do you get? 448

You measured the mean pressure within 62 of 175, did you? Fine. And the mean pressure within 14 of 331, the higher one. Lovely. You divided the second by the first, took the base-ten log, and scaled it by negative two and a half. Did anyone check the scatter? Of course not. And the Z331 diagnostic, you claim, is -0.06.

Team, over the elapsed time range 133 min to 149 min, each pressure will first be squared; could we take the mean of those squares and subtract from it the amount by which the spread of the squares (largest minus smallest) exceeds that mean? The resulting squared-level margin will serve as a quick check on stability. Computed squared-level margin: 33.6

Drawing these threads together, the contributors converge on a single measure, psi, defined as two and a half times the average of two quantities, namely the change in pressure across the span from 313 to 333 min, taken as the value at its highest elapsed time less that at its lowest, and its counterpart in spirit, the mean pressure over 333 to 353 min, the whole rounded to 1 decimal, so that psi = 6.6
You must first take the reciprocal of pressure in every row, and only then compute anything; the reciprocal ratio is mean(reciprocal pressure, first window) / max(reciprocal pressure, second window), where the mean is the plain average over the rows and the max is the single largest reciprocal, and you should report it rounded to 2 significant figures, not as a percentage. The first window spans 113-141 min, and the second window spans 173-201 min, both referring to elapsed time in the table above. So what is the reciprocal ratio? 0.94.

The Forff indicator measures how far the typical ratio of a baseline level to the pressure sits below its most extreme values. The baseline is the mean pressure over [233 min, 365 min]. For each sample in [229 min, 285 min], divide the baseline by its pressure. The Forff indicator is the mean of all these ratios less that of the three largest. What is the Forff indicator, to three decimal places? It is -0.055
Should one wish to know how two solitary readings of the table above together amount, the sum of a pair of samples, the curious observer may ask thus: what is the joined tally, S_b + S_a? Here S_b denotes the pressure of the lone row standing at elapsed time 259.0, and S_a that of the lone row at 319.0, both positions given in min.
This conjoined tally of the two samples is 8.7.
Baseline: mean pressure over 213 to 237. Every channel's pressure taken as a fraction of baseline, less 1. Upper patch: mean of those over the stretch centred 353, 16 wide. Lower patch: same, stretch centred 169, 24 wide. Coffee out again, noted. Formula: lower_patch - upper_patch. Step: -0.036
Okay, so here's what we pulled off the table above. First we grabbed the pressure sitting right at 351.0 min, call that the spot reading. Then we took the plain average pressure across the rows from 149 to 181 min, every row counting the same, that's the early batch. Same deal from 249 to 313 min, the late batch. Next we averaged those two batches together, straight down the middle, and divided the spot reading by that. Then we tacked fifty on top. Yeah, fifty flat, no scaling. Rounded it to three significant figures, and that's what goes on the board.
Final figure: 51.0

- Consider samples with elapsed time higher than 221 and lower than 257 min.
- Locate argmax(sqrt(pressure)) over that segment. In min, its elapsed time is 235.0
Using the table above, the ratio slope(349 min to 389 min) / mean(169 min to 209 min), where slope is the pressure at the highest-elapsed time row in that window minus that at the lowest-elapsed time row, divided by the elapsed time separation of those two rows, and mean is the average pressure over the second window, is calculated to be 0.0013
